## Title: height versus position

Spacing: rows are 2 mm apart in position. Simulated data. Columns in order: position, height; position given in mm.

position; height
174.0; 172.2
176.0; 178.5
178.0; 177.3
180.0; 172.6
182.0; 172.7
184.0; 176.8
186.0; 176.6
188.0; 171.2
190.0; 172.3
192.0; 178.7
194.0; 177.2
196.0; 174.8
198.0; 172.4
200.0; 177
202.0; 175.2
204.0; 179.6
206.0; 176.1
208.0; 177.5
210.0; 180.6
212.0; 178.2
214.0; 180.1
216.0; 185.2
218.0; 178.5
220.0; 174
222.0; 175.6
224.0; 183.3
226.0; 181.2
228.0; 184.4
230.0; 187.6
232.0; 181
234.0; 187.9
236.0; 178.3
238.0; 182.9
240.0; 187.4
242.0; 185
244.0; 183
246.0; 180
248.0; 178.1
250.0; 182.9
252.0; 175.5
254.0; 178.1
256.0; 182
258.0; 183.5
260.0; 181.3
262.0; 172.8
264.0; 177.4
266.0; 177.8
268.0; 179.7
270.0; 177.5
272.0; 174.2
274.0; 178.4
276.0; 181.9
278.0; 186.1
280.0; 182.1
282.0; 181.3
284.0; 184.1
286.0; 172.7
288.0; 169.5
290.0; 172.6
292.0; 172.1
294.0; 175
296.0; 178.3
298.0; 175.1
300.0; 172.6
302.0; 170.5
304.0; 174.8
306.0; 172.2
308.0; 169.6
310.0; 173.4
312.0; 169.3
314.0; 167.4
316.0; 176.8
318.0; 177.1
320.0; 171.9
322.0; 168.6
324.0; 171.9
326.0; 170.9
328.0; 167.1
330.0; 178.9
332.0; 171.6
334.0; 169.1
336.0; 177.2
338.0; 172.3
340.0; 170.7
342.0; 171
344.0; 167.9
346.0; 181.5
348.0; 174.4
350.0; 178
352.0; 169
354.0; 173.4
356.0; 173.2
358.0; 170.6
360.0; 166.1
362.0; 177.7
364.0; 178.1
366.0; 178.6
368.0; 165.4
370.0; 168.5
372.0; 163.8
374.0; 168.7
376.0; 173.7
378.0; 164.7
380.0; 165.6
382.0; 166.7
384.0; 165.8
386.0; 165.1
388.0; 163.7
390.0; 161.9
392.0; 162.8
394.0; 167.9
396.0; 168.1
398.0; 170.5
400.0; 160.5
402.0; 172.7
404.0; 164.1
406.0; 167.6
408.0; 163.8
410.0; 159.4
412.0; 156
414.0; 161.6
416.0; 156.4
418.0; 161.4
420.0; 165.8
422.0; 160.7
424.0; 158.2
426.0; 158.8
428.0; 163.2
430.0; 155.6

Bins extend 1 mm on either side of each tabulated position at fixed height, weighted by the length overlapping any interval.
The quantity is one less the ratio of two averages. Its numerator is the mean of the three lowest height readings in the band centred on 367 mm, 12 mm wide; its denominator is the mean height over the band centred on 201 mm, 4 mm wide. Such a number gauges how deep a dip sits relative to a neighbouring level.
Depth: 0.058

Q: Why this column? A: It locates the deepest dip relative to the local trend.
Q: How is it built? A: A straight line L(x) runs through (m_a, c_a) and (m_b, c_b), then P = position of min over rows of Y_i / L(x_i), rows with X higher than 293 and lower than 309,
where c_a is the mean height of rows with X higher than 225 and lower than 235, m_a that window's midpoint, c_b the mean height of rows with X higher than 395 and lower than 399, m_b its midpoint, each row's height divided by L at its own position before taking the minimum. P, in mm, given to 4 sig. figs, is 308.0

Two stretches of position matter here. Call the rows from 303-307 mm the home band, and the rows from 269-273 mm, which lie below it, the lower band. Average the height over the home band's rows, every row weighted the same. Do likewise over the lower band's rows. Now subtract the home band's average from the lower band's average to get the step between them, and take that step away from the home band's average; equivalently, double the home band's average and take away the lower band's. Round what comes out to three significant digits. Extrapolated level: 171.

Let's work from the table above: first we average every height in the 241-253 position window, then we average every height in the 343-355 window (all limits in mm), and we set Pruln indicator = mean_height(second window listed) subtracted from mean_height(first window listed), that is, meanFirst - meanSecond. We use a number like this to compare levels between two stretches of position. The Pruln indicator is 7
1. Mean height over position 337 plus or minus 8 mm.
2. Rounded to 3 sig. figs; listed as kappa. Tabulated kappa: 172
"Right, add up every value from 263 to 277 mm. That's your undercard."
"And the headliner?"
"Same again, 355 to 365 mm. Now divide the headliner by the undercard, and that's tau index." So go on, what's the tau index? 0.69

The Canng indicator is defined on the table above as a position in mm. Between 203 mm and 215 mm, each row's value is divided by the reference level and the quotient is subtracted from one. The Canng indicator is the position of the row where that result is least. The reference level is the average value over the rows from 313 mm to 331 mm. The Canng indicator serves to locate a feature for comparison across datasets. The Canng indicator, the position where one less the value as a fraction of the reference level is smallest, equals 210.0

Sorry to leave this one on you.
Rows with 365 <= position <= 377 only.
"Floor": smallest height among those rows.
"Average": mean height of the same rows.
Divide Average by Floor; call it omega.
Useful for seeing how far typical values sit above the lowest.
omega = 1.037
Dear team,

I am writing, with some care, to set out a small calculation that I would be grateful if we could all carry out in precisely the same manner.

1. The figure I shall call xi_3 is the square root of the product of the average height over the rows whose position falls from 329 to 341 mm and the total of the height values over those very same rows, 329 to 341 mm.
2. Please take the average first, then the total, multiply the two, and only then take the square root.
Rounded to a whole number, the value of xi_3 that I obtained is 424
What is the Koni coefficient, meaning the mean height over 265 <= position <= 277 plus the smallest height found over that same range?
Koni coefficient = 352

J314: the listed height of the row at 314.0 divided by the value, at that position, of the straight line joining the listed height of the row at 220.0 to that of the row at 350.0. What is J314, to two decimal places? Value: 0.95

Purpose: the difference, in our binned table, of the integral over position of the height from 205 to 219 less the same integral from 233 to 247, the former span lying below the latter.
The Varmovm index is -57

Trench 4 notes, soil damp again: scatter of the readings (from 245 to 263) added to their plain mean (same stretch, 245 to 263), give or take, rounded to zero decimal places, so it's 183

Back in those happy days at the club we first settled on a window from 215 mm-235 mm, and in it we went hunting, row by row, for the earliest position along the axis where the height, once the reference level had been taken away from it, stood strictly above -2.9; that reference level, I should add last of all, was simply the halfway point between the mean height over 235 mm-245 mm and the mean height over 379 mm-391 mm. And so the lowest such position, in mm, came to 216.0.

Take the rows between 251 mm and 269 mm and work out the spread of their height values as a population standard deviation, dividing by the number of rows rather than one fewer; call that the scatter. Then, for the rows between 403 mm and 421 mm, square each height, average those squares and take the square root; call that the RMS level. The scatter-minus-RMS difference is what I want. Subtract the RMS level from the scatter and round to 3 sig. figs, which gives -159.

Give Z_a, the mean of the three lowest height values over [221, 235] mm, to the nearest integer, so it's 179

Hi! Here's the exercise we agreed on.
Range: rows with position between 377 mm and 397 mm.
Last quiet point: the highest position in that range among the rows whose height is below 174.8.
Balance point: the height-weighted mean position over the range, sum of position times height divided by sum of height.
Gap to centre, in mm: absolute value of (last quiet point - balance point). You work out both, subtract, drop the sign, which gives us 9.0 mm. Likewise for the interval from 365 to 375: 4.1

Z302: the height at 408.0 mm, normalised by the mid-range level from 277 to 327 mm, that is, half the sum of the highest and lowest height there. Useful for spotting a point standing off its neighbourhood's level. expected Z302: 0.93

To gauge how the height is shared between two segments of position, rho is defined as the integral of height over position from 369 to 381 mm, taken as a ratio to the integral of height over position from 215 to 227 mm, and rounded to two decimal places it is 0.93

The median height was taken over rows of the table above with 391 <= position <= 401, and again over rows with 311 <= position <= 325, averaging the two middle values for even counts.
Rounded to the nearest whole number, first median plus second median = 340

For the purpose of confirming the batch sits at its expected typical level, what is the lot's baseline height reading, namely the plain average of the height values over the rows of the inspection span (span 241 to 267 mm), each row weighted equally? 180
